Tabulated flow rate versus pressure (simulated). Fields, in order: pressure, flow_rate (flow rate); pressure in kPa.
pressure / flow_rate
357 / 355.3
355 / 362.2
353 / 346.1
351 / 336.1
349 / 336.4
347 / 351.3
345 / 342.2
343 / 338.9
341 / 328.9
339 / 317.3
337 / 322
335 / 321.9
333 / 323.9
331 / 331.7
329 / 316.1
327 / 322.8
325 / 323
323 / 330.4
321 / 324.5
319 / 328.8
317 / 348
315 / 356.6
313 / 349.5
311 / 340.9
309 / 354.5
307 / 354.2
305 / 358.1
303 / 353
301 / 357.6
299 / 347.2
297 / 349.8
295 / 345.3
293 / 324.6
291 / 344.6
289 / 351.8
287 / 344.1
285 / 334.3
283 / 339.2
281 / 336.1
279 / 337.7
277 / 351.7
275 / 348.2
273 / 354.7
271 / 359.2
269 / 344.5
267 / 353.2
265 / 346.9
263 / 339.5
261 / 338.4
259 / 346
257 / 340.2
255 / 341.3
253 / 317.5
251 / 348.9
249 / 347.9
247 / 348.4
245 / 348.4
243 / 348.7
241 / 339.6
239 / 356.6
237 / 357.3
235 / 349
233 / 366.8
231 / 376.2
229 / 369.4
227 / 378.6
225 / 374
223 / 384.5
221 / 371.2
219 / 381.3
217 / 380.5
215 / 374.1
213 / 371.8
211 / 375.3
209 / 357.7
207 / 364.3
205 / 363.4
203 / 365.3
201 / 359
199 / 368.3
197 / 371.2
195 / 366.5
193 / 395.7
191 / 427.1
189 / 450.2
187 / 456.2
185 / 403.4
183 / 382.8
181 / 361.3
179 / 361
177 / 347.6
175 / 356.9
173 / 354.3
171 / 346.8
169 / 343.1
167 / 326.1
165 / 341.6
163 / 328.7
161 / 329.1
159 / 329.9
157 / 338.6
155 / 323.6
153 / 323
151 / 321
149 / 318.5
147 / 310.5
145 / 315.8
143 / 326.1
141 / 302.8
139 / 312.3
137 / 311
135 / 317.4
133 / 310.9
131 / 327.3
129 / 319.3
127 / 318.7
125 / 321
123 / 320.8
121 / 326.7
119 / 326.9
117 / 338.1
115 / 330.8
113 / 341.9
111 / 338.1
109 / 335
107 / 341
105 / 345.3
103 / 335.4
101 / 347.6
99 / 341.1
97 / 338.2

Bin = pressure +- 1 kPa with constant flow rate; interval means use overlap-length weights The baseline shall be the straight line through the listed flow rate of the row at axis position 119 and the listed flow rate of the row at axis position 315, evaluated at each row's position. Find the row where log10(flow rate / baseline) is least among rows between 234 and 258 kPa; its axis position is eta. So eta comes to 253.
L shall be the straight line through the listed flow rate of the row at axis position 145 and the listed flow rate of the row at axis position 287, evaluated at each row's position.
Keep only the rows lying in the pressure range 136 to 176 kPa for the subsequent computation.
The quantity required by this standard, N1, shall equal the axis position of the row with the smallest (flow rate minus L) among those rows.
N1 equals 141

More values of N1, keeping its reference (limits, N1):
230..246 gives 241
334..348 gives 339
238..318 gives 293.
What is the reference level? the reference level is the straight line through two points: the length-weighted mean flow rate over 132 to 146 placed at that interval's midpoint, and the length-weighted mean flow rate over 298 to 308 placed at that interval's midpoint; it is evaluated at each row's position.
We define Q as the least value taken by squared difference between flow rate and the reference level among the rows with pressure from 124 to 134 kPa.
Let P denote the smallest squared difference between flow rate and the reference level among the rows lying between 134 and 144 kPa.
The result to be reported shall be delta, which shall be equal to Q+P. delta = 4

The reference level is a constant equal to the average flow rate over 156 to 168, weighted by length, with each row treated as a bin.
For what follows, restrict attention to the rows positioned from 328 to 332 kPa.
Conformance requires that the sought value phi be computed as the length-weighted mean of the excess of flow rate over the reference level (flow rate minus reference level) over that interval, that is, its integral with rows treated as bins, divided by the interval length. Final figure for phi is -8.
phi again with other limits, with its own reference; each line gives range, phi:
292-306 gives 16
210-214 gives 41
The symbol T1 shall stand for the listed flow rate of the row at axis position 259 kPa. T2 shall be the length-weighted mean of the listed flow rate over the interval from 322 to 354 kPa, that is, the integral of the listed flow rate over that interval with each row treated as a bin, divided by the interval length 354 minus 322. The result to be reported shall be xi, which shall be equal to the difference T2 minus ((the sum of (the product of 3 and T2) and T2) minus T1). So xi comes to -646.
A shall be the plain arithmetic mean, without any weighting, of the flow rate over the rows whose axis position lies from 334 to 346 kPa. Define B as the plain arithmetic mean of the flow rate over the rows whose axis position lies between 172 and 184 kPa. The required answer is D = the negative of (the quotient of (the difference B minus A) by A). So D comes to -0.10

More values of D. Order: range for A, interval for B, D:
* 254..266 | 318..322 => 0.05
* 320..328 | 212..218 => -0.15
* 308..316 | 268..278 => 0.00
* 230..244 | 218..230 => -0.06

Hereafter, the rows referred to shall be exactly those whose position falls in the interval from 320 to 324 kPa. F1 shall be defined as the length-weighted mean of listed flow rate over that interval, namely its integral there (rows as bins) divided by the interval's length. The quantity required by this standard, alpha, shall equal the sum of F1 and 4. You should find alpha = 331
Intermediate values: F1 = 327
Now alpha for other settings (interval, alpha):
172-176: 360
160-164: 333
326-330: 323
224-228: 380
